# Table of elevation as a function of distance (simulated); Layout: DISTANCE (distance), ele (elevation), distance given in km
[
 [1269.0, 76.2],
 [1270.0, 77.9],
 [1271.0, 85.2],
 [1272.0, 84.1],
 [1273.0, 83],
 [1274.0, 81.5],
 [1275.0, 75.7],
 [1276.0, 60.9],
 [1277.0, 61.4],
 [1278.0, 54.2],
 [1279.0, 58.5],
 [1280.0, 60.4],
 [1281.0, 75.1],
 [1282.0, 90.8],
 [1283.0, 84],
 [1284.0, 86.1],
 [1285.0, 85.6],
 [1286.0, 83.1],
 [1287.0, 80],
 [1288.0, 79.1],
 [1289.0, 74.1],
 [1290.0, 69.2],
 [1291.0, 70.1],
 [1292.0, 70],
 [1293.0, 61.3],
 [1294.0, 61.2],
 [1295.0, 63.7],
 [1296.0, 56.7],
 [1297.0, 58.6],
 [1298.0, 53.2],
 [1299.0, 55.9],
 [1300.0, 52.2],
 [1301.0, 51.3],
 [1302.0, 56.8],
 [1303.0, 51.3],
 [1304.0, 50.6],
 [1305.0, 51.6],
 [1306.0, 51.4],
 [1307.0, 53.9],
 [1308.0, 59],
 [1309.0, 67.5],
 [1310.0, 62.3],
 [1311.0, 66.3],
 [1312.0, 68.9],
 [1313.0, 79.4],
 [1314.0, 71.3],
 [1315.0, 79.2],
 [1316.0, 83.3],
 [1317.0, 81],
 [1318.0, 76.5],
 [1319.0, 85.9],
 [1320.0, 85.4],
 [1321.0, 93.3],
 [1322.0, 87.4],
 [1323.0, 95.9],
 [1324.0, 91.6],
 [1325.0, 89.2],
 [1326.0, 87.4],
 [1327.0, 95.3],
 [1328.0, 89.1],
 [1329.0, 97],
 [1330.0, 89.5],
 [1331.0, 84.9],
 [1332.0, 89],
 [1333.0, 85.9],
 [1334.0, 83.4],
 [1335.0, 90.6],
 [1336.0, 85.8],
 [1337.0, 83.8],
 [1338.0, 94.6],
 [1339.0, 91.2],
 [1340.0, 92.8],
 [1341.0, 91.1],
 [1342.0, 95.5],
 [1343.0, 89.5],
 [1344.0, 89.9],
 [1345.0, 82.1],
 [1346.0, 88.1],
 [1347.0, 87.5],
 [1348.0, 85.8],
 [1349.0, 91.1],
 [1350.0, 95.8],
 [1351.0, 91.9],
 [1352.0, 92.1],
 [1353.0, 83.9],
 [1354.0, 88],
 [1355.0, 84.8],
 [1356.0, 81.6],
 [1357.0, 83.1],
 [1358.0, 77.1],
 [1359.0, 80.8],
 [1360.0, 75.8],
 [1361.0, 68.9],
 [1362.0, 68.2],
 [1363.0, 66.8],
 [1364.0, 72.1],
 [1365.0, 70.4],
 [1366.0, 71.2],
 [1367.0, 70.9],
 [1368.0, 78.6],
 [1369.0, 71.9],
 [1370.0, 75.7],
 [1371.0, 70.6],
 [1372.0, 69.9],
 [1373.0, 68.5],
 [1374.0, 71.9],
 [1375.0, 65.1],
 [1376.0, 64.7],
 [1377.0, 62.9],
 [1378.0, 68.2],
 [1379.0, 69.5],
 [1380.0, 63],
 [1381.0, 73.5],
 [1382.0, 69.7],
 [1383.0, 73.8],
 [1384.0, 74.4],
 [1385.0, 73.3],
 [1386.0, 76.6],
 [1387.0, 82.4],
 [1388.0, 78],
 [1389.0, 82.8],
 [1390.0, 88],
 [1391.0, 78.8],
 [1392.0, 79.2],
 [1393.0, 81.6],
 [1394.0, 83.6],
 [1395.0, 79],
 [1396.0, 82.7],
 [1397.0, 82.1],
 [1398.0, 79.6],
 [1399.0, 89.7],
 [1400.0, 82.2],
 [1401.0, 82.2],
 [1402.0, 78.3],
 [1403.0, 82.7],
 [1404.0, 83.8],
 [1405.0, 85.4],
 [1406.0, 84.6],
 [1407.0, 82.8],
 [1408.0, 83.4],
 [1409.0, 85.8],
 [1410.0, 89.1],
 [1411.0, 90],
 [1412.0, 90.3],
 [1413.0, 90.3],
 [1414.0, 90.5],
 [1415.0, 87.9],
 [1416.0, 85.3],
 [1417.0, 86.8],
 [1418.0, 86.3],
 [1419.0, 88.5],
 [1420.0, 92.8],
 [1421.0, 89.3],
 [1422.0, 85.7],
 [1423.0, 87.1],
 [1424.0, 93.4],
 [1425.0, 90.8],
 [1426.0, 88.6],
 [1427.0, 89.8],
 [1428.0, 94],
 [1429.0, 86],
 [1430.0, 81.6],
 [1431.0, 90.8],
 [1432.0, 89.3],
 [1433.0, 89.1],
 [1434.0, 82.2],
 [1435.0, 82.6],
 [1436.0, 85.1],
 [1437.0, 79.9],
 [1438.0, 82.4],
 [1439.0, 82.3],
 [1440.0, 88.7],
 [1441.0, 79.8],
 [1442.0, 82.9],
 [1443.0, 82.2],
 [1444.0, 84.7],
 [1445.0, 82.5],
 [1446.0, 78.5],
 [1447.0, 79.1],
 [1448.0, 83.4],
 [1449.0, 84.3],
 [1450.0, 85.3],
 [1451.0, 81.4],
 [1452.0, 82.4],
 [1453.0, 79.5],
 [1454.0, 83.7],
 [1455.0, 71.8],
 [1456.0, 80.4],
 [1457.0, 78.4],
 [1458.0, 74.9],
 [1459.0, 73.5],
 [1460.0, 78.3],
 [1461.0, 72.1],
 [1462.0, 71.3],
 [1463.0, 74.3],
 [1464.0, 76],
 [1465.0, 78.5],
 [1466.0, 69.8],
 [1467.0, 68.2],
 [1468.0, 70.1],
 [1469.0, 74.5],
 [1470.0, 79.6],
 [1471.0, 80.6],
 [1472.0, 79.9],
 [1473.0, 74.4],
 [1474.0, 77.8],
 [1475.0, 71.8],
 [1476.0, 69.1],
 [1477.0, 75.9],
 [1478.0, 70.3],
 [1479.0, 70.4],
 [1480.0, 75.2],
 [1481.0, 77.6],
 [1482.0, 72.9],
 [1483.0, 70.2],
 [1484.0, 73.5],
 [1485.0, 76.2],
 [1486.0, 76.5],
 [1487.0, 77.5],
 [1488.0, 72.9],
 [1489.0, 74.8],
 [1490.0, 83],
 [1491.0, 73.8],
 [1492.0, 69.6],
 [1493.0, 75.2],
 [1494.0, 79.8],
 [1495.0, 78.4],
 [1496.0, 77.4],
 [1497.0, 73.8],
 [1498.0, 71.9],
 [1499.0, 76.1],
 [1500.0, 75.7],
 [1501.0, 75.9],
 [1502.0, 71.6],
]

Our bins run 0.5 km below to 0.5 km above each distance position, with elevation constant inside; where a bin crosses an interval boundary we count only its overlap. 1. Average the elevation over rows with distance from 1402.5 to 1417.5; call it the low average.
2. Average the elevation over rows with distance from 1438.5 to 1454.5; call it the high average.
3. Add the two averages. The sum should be 169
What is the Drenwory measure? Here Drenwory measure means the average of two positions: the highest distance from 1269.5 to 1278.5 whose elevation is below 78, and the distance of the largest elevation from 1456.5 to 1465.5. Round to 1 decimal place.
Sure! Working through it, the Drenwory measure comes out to 1371.5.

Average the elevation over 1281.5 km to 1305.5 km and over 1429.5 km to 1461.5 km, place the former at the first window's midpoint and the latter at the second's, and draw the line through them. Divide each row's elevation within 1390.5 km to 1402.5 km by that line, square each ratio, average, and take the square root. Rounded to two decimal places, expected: 1.06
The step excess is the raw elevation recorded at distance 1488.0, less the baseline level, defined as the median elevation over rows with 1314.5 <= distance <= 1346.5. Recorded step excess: -16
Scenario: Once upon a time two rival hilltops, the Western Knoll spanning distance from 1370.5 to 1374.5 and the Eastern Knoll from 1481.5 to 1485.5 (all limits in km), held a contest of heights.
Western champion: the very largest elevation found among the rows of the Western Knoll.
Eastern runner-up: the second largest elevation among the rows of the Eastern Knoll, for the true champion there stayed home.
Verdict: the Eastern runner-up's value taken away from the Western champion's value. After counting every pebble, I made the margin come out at -2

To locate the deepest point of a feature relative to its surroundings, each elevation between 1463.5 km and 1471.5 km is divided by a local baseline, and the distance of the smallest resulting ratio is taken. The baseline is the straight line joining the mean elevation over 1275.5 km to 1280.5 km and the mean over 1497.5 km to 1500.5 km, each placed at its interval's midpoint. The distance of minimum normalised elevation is 1467.0 km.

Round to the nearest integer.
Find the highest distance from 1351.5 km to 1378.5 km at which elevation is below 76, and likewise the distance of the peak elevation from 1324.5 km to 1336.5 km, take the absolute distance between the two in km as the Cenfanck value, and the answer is 49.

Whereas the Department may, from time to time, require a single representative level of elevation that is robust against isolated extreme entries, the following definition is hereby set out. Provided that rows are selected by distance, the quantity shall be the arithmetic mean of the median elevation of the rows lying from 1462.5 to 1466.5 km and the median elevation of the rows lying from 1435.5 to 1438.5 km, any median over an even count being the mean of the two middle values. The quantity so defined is 78.8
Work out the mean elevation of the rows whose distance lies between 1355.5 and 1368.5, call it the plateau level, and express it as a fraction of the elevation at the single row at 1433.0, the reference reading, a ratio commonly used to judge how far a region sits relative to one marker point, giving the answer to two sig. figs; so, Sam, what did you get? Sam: 0.83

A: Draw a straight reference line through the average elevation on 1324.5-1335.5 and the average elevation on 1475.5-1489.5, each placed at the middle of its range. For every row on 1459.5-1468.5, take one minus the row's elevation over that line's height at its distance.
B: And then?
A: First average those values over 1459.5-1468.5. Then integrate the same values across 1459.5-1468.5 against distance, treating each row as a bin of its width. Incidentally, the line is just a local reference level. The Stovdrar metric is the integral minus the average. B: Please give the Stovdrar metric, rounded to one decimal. 0.3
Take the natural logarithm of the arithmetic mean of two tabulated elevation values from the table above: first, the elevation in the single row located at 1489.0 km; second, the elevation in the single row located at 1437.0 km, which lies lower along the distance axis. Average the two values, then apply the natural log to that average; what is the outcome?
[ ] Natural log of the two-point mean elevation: 4.35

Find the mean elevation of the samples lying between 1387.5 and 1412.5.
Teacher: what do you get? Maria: 83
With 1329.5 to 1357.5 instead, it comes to 88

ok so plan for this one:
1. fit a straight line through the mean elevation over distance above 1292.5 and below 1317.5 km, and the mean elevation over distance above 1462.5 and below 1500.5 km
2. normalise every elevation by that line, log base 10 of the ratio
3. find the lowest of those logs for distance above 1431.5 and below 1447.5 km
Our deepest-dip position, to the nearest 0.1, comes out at 1446.0 km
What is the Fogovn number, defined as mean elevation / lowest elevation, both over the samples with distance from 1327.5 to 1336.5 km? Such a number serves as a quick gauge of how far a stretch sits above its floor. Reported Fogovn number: 1.06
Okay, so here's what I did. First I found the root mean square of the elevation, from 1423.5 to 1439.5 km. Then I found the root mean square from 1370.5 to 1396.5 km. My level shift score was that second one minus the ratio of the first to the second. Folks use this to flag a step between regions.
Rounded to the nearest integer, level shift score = 73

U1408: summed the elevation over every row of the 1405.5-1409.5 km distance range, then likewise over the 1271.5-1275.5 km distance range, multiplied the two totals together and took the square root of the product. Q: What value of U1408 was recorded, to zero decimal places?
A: 330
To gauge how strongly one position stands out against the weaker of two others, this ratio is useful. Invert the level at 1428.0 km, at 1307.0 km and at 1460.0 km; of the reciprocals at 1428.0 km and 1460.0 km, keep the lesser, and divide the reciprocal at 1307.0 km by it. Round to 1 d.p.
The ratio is 1.7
